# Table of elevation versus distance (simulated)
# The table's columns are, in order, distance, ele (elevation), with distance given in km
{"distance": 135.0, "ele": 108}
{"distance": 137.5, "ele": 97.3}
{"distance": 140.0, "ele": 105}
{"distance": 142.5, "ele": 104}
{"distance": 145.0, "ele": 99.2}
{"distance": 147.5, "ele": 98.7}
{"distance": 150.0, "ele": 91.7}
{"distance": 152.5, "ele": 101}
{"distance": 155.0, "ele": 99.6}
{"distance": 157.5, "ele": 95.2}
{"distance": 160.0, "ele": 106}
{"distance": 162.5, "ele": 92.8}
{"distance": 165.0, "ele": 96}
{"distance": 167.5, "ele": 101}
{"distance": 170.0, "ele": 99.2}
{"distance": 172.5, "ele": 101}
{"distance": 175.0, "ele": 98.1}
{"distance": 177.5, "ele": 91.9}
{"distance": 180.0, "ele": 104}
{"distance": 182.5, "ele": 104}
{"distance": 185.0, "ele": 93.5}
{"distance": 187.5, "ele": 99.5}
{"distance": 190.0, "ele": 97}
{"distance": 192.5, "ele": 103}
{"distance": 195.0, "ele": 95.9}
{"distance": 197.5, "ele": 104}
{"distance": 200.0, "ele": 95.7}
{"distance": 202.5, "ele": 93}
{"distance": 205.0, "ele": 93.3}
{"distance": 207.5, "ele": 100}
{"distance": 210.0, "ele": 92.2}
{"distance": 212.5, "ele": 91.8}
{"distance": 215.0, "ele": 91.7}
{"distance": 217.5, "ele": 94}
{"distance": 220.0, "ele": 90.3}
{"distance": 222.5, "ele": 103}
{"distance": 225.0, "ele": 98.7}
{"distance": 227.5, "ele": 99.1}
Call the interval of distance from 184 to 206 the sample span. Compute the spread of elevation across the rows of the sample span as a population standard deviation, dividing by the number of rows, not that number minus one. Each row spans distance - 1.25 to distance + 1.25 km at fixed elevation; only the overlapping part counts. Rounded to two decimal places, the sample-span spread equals 3.88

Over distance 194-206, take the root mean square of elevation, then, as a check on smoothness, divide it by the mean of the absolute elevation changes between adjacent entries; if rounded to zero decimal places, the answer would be 20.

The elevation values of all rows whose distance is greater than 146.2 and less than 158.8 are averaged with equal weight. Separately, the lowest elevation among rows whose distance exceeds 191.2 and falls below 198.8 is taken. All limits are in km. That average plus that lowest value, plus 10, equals 203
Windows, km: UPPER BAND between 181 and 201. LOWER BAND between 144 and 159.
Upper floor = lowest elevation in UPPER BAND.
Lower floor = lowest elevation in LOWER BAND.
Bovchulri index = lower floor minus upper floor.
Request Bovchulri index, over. -1.8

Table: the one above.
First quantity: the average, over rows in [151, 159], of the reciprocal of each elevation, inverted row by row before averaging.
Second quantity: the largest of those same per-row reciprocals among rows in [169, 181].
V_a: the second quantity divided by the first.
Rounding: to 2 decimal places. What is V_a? 1.07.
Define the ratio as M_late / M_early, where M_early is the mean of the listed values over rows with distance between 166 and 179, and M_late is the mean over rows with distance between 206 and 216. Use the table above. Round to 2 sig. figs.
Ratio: 0.96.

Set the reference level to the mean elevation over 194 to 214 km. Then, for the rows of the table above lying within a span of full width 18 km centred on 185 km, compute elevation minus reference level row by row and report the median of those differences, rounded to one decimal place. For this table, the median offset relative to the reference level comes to 3.8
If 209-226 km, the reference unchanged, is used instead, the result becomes -3.5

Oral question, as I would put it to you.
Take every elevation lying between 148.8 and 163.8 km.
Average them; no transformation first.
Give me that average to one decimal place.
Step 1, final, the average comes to 97.7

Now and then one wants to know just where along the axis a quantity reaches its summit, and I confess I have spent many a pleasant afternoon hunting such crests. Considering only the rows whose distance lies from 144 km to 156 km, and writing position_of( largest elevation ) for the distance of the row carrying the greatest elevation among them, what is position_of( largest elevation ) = 152.5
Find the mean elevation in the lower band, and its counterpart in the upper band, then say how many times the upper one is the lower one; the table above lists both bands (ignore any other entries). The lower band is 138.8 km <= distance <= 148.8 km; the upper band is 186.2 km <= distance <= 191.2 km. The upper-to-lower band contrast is 0.97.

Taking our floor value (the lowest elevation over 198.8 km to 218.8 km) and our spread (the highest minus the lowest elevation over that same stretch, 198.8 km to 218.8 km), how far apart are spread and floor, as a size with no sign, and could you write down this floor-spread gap 83.4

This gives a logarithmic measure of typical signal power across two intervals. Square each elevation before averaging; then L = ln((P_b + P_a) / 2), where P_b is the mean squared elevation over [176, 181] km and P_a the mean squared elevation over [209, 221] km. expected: 9.11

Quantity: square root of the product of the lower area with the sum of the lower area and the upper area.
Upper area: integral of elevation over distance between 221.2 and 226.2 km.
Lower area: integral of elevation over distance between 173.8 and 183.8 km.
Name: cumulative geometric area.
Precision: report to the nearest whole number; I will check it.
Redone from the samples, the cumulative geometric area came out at 1221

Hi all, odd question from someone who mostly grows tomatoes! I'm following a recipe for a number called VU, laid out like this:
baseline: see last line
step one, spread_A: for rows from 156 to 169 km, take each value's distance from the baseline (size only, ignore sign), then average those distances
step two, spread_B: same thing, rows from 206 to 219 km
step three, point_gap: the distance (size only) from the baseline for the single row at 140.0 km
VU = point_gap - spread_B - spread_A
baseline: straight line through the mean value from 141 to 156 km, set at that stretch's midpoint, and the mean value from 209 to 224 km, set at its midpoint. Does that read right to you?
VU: -1.5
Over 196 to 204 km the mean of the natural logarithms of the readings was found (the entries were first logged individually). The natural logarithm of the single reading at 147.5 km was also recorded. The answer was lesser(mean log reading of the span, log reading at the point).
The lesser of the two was 4.58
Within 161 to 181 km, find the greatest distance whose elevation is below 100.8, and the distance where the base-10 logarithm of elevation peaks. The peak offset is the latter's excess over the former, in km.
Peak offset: 2.5 km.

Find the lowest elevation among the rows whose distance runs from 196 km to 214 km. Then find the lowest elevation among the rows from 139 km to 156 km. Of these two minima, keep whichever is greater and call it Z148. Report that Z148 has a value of 91.8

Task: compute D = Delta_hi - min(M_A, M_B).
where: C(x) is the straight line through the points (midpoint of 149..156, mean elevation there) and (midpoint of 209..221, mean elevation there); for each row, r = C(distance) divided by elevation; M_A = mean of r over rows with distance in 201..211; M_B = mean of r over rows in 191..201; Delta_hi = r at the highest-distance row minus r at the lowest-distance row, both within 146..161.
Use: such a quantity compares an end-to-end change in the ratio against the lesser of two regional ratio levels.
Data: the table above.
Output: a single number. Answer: -1.02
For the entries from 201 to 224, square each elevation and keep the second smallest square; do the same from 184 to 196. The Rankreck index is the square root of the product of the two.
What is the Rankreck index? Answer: 8794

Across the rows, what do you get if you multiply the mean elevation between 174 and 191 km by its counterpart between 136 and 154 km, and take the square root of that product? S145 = 99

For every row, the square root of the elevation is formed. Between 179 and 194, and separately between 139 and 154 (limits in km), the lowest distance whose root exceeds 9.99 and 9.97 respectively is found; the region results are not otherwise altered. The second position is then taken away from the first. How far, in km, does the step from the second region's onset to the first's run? 40 km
